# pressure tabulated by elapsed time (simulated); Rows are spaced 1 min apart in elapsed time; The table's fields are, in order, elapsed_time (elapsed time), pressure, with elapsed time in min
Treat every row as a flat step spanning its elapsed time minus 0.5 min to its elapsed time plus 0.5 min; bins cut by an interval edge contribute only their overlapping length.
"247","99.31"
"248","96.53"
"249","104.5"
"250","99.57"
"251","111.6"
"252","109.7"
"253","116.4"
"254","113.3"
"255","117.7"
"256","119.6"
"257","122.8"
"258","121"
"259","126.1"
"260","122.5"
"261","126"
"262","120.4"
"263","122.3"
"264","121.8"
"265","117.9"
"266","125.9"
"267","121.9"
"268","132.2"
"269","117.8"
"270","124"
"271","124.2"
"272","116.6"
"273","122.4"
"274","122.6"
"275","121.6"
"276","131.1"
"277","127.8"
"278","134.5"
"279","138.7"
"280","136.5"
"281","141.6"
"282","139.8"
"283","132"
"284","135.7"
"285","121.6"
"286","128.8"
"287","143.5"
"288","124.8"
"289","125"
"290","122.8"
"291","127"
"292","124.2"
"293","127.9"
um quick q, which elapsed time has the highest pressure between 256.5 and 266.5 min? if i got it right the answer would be 259 min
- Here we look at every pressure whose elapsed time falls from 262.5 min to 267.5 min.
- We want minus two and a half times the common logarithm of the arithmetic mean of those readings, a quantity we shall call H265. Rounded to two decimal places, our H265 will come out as -5.22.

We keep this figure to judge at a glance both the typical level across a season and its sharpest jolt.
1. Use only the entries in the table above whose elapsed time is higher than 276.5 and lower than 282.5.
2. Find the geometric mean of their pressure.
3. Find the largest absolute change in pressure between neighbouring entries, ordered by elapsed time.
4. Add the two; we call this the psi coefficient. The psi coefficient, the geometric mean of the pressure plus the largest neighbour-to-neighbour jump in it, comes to 143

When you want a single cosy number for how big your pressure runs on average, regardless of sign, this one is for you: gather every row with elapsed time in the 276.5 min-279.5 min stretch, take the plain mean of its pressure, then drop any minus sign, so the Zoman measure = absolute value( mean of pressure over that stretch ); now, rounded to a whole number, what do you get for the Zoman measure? 134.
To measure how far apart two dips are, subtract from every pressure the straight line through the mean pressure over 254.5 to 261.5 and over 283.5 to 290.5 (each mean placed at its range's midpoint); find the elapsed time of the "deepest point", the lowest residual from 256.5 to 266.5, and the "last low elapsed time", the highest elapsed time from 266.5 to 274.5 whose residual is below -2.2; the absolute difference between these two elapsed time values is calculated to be 9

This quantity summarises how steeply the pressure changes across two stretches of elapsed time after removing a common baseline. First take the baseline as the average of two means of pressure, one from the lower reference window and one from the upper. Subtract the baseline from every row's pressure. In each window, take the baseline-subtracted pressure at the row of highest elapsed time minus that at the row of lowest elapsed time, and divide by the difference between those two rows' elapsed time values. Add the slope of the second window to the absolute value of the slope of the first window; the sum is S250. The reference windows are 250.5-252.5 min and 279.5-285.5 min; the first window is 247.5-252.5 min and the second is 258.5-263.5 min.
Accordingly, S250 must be 2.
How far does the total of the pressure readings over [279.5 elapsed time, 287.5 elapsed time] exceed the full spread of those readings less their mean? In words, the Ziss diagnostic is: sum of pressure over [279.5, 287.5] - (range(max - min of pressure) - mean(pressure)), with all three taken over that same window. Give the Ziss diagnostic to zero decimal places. 1193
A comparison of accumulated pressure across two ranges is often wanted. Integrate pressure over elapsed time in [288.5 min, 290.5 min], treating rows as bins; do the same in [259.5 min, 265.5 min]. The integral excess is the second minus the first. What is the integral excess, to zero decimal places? 483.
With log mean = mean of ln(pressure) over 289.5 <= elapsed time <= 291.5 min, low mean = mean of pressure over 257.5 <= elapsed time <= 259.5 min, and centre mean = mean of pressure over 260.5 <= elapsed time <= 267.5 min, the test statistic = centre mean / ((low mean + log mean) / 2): 1.91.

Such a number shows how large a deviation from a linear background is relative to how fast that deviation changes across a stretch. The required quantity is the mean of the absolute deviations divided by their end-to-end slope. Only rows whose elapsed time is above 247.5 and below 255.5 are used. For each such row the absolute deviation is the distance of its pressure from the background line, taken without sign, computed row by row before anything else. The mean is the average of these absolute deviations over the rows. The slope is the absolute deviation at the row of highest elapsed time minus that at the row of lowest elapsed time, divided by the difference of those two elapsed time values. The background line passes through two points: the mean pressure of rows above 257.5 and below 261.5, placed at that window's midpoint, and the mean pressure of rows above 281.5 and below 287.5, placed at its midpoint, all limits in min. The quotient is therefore -5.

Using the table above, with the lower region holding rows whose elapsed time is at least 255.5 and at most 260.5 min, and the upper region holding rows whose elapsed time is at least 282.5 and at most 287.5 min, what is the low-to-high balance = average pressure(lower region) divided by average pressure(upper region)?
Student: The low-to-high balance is 0.93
